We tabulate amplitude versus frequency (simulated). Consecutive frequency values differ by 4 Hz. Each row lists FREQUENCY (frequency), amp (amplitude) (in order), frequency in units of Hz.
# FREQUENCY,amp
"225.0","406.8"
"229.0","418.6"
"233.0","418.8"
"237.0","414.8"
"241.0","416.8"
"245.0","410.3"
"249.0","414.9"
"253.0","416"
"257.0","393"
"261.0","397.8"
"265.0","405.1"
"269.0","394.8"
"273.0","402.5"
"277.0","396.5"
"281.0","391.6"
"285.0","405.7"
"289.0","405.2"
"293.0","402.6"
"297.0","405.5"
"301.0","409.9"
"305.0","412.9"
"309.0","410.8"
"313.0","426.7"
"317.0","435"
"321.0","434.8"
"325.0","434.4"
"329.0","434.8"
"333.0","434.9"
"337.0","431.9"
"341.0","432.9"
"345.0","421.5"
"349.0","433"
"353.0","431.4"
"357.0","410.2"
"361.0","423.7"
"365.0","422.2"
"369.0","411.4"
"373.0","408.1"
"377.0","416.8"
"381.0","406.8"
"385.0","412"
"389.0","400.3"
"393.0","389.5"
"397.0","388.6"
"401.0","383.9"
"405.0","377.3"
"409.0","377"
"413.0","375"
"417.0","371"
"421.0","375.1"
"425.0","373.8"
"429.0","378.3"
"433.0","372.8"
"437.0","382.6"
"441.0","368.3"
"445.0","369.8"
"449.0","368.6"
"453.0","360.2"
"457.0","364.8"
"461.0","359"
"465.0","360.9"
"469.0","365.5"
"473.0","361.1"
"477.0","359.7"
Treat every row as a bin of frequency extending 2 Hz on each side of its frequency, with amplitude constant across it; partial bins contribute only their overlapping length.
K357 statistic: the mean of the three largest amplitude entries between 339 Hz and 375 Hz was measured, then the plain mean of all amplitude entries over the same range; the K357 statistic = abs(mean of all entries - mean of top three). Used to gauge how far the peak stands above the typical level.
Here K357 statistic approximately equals 10.8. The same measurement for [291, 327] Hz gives 15.6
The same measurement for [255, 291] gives 6.2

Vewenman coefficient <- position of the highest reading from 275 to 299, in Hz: 285.0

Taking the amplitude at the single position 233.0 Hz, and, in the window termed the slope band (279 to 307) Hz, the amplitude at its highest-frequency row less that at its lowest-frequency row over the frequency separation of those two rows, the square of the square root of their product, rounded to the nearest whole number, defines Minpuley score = 372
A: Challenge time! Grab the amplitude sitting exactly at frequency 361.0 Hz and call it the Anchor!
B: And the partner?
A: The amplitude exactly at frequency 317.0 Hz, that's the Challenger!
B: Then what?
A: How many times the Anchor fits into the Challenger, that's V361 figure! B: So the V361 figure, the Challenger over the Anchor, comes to 1.03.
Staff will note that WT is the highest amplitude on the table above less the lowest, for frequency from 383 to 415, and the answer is 37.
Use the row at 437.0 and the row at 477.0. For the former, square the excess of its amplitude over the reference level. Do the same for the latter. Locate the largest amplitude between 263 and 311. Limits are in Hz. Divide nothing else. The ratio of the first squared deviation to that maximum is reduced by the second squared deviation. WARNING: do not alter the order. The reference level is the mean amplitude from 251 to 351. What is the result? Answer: -3033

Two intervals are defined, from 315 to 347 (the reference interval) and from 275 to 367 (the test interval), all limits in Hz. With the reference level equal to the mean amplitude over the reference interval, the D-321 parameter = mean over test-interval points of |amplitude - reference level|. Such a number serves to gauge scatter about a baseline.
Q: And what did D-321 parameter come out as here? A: 14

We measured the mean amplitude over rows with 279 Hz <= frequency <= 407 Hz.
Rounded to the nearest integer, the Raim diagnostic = 414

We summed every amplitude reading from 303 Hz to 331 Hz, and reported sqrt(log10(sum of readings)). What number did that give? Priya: 1.86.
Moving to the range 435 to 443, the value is 1.70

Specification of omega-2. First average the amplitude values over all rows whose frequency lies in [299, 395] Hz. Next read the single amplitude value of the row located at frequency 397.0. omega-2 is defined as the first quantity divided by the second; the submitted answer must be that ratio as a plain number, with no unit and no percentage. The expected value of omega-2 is 1.08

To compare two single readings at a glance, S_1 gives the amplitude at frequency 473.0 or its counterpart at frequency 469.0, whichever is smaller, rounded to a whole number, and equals 361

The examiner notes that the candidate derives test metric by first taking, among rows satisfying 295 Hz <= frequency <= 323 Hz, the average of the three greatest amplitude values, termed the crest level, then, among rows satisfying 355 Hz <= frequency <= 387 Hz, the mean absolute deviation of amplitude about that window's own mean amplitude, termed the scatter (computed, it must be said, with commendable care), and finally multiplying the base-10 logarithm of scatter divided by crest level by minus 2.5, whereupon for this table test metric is 4.8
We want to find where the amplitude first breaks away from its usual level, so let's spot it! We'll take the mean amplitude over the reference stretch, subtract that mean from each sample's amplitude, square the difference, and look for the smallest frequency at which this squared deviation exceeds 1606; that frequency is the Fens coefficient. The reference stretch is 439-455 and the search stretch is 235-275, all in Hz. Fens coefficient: 237.0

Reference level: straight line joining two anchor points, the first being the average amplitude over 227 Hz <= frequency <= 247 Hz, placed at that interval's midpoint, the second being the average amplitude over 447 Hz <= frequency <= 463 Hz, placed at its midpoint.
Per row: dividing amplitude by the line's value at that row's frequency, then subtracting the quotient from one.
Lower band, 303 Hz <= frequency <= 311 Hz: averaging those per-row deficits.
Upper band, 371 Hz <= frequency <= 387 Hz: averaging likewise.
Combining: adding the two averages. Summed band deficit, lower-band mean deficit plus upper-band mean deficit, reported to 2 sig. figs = -0.11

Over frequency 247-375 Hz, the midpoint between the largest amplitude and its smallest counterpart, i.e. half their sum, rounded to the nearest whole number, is 413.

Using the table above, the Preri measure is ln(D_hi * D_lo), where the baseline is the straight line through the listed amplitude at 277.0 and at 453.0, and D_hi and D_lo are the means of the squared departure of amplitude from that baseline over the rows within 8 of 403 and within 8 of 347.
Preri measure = 12.7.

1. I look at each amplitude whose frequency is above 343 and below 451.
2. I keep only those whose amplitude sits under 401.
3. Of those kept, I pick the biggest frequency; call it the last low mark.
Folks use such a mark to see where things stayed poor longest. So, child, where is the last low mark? 449.0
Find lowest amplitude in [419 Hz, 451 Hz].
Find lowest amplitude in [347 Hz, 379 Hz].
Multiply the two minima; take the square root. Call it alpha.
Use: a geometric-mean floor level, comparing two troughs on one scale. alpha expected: 388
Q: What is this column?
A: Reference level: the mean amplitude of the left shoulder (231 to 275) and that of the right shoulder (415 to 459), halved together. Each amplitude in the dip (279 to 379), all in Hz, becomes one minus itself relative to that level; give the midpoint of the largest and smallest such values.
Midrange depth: -0.06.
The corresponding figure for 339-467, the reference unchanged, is -0.02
